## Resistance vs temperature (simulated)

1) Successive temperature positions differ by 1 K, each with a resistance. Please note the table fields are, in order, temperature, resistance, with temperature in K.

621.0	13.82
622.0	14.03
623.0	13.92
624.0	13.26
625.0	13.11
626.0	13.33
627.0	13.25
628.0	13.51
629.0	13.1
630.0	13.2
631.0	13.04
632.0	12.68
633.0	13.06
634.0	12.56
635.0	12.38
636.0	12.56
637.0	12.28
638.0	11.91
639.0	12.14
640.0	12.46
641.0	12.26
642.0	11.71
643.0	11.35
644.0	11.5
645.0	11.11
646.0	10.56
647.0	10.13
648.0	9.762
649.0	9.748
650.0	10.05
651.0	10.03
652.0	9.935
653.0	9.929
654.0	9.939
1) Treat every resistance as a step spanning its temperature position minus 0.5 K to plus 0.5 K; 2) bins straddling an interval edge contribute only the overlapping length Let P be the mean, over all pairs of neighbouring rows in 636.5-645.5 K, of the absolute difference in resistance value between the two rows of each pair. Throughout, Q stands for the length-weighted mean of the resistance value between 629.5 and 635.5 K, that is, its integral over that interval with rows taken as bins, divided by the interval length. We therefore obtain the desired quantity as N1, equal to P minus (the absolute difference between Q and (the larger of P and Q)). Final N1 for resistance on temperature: 0.32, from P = 0.32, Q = 12.8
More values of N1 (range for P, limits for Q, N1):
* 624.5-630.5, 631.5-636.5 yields 0.21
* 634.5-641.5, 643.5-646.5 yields 0.26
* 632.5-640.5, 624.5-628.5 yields 0.29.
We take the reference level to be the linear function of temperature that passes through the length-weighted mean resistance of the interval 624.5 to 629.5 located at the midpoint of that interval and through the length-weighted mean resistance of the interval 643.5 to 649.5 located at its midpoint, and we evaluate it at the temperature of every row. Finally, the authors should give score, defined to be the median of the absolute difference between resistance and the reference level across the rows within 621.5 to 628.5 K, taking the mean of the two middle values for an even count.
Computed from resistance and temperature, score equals 0.09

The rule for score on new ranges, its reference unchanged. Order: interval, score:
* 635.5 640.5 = 0.59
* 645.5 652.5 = 0.25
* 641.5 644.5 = 0.60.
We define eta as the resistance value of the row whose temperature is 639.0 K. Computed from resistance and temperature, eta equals 12.14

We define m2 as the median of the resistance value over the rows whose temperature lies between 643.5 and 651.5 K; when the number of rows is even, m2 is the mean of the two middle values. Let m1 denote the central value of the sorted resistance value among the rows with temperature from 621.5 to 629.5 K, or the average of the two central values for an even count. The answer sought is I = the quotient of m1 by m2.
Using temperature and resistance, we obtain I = 1.32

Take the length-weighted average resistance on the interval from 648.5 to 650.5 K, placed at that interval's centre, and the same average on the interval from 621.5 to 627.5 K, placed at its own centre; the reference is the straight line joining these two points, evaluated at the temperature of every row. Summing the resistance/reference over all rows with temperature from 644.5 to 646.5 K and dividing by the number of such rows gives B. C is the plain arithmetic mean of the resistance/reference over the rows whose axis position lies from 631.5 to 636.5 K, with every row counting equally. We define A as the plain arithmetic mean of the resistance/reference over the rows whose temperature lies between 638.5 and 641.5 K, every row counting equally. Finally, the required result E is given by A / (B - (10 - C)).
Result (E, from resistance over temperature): -0.138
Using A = 1.09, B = 1.03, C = 1.04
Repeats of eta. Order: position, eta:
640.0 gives 12.46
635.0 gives 12.38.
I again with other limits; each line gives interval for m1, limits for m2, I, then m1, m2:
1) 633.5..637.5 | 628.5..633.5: 0.95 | 12.5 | 13.1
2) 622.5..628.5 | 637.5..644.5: 1.12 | 13.3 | 11.9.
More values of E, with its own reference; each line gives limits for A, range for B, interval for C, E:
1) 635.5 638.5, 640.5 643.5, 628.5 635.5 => -0.133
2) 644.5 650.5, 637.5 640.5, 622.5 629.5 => -0.127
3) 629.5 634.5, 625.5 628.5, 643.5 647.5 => -0.131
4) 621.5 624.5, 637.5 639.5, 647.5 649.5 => -0.126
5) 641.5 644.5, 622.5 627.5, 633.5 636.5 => -0.134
